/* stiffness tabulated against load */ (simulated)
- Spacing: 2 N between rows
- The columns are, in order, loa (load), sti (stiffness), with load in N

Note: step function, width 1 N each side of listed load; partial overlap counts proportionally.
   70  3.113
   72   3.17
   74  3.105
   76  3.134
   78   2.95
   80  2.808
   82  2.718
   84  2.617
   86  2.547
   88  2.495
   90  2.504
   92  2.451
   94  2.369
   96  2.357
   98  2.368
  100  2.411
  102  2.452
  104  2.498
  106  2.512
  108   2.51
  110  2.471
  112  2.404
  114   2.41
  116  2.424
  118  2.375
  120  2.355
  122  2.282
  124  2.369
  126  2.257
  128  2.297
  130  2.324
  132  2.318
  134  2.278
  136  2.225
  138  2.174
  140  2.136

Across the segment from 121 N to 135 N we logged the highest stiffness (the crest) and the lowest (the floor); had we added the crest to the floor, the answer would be 4.63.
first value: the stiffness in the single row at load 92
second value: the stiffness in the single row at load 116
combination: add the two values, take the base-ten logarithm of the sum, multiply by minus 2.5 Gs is -1.72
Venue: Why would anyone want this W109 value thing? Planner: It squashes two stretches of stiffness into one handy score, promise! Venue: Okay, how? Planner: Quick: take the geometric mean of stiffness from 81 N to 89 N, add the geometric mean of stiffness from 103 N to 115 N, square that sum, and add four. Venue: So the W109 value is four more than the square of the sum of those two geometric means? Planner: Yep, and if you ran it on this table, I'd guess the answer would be 30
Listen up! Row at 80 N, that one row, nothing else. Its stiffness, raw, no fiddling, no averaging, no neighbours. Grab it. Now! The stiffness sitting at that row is 2.808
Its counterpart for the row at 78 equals 2.95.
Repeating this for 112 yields 2.404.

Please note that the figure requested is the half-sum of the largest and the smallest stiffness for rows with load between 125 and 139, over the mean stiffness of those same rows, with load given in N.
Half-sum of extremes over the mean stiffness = 0.99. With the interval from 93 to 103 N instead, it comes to 1.01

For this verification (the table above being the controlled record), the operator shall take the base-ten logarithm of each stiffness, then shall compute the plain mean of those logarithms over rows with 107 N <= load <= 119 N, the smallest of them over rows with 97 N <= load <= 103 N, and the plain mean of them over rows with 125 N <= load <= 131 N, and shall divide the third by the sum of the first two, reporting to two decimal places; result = 0.47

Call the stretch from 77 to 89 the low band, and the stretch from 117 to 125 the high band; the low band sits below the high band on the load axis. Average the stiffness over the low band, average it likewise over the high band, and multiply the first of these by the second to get 6.3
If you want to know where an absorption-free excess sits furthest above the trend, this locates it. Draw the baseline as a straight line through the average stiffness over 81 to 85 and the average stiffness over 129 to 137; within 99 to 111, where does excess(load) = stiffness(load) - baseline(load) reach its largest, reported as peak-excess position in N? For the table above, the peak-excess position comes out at 108 N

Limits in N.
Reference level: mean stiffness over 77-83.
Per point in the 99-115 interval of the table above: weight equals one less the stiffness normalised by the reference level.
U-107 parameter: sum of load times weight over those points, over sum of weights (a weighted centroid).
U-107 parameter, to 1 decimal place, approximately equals 107.1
